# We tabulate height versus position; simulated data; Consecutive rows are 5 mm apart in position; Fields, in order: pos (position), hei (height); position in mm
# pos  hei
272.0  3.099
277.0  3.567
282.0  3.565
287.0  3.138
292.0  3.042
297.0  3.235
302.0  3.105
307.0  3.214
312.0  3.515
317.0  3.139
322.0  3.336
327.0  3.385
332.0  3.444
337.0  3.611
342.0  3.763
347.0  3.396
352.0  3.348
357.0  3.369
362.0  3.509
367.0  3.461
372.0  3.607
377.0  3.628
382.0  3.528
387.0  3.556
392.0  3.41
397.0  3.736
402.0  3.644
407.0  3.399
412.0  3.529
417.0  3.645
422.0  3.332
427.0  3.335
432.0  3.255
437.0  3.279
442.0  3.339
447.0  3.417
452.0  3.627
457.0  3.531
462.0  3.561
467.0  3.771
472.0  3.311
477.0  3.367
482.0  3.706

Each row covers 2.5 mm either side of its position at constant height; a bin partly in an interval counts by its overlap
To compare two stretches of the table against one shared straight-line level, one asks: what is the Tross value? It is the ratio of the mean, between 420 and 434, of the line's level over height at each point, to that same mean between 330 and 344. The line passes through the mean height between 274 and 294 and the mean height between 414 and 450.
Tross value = 1.10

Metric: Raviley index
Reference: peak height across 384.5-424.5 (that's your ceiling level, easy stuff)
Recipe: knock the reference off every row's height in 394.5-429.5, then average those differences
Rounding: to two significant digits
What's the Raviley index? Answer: -0.22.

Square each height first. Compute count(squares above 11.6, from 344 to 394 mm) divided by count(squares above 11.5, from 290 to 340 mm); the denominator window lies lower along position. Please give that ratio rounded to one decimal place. 2.3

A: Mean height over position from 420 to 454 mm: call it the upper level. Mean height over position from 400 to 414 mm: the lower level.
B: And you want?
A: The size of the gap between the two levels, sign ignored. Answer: 0.15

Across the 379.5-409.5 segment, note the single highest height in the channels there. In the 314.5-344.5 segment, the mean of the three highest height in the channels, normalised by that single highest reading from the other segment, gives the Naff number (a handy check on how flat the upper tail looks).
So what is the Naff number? 0.97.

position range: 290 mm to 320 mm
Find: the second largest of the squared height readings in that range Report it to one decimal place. 10.5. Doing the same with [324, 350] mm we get 13.0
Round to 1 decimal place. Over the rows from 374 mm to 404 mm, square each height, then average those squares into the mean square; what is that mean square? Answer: 12.9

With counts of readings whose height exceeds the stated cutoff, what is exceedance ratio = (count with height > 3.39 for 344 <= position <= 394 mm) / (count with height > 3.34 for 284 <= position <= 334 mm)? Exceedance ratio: 2.7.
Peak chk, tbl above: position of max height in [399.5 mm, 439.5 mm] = 417.0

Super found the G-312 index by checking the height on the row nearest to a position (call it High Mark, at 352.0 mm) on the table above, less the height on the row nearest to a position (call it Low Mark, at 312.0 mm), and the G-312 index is -0.17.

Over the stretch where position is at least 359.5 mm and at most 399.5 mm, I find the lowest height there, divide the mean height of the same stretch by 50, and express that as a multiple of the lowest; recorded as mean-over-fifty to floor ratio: 0.0208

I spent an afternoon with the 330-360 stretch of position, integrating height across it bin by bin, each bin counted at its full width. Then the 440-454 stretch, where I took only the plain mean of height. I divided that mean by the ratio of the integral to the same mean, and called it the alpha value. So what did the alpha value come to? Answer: 0.11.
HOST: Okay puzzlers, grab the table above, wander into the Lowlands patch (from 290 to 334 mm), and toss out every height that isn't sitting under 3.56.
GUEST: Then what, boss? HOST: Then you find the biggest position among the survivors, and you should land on 332.0 mm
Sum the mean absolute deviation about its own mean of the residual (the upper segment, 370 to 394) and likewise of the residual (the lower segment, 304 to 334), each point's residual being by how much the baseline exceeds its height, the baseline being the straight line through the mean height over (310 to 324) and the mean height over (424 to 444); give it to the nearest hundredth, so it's 0.17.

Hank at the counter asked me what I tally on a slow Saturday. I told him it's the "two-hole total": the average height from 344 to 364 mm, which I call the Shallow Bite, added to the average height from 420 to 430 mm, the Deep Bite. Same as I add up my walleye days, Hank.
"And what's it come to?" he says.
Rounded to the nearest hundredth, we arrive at 6.74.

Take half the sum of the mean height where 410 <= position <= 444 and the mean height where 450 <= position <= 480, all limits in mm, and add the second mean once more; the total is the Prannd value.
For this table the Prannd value 6.99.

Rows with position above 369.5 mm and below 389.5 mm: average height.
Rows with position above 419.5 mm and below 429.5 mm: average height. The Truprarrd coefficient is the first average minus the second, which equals 0.25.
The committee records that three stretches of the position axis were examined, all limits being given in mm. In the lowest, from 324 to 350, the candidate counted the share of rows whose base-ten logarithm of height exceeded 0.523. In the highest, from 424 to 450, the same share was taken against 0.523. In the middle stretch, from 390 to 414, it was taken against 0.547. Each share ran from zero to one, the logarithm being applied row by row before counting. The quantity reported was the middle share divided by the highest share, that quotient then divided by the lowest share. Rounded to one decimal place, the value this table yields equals 1.0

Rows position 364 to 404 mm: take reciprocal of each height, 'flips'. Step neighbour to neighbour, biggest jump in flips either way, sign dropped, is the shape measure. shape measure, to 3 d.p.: 0.026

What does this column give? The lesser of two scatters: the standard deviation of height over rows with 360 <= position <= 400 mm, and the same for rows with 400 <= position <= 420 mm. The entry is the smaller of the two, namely 0.10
